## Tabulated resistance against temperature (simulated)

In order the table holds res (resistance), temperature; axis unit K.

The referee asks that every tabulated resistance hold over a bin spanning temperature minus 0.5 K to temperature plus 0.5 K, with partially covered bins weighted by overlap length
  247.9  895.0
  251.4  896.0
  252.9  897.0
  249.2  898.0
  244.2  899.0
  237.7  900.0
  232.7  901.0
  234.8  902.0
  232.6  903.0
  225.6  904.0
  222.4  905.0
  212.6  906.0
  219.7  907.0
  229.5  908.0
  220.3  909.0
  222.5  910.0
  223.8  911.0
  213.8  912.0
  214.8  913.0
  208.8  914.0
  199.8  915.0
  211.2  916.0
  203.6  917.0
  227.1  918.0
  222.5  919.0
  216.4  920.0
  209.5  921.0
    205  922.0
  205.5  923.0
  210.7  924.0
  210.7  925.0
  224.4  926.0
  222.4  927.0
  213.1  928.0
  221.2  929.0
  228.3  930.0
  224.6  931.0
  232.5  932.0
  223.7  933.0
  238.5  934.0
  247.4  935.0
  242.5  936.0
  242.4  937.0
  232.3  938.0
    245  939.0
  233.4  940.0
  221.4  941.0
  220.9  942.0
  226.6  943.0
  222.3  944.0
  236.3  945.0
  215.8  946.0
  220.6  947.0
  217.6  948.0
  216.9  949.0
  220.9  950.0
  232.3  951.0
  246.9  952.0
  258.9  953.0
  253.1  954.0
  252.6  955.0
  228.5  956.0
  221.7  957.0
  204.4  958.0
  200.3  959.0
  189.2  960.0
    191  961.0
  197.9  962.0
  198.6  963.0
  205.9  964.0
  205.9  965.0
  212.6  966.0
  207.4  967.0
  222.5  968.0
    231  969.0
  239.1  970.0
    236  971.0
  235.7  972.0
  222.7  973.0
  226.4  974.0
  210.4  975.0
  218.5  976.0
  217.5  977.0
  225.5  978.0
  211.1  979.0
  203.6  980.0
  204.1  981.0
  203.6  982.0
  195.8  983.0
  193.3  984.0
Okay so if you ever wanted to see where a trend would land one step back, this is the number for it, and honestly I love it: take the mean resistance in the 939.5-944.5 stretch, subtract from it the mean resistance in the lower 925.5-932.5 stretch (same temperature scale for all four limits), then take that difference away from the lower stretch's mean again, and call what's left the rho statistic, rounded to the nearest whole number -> 223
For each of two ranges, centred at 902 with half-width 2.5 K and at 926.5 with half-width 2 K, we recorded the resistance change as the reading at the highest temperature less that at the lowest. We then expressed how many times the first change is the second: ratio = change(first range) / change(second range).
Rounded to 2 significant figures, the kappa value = -5.0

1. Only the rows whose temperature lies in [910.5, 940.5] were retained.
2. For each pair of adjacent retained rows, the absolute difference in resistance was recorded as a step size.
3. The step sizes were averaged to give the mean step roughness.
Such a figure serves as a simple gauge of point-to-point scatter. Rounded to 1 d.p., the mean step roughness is 7.6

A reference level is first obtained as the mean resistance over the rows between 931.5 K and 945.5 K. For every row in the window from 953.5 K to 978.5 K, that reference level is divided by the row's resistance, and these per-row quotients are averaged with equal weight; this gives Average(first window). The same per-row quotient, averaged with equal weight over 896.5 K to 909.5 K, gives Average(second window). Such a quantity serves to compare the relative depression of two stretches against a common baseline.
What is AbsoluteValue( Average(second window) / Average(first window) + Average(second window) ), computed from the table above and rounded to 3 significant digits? 1.95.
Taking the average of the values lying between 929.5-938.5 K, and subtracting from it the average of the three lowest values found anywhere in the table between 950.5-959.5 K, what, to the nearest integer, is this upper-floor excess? 26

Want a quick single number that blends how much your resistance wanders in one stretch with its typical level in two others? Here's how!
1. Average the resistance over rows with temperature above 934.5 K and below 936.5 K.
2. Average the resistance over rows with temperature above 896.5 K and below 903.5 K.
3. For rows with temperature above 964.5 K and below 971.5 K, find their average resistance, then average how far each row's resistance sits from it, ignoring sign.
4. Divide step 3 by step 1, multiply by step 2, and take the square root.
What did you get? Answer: 3.4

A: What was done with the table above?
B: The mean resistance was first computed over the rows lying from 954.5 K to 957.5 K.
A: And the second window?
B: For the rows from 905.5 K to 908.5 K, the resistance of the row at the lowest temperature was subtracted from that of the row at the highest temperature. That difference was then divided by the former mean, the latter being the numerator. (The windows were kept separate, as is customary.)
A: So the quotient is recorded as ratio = 0.072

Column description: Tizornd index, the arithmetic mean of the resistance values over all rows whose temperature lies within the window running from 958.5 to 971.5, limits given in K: 211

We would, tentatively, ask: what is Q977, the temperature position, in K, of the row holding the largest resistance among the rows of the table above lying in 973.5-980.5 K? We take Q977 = 974.0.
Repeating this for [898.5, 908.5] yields 899.0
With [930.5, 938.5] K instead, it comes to 935.0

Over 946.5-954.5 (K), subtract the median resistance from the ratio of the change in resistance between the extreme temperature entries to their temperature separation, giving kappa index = -222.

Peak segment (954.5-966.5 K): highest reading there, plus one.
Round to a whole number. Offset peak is 254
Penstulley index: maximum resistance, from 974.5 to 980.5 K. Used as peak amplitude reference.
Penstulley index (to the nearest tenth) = 225.5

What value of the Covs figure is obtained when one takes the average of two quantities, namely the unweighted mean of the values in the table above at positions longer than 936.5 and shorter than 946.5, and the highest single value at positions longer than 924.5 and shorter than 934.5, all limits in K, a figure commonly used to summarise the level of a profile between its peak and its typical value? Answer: 234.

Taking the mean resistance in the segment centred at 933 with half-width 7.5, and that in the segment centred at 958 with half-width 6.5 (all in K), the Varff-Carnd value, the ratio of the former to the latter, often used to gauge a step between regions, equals 1.06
